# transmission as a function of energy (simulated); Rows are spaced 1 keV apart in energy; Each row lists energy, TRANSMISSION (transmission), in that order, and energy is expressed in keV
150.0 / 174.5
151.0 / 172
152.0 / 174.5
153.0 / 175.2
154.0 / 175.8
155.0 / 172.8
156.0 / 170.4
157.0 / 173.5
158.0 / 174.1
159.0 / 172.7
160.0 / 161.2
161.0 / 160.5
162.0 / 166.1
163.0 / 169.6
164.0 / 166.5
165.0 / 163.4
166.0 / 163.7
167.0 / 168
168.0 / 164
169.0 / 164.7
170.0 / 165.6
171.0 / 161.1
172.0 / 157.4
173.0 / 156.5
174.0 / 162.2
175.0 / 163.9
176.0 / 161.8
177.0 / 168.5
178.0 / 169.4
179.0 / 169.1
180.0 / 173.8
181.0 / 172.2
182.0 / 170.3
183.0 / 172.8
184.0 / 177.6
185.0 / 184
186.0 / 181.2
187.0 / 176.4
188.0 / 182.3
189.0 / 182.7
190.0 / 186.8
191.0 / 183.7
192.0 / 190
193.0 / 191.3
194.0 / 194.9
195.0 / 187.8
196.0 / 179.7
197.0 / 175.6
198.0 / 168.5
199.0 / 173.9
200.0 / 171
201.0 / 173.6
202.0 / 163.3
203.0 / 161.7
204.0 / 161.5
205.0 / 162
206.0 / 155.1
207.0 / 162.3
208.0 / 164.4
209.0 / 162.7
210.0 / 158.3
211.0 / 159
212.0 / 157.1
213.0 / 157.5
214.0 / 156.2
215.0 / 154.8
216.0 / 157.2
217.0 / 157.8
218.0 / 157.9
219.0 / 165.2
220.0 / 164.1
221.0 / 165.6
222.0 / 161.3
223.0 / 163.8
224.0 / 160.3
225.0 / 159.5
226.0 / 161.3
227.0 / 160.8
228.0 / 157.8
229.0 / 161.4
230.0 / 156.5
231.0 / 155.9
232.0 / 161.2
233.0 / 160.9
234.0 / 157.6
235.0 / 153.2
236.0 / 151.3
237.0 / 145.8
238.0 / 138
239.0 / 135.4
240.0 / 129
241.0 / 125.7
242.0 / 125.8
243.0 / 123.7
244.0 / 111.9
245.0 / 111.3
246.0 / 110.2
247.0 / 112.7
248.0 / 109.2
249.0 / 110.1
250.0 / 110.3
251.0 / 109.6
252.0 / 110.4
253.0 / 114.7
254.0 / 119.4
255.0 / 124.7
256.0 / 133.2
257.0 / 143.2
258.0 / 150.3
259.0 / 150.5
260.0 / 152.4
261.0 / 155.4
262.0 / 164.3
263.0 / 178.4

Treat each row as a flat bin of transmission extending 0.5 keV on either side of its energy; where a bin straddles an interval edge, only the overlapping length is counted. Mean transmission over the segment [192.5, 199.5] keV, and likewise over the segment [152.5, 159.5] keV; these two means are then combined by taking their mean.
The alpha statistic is 178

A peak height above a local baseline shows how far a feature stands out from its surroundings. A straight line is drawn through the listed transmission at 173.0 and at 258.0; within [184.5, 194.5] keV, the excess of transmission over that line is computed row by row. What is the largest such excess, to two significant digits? 40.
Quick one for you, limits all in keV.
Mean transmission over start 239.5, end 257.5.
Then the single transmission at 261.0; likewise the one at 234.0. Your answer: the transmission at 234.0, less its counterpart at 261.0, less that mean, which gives -116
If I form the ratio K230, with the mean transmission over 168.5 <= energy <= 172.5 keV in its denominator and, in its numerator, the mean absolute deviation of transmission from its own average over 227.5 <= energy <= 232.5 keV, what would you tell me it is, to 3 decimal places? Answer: 0.014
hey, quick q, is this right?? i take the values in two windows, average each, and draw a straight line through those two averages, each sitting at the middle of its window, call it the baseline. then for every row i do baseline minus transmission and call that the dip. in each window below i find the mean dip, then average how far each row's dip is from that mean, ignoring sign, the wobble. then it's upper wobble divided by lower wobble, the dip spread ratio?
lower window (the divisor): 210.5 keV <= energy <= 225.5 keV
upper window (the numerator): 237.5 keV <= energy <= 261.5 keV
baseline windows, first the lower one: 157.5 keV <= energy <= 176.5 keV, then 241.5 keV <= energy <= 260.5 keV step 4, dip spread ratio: 3.0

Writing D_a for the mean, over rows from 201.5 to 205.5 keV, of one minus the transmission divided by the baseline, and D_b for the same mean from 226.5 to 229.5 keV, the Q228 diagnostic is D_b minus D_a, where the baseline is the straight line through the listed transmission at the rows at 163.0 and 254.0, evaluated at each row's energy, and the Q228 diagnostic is -0.10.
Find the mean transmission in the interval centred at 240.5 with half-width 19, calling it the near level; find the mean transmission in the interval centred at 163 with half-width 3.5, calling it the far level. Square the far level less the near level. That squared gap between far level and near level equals 707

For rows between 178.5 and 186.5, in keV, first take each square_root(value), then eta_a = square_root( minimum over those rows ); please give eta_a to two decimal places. 3.61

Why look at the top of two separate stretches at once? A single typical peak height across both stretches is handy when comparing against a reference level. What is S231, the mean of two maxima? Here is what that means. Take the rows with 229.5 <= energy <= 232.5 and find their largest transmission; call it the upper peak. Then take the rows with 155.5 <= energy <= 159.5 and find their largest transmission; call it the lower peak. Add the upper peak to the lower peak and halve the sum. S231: 168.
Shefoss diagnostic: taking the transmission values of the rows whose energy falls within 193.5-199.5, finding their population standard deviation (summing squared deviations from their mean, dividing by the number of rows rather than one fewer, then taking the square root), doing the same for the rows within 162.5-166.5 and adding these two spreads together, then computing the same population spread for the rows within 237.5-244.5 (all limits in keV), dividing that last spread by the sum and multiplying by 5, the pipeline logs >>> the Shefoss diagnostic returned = 3.5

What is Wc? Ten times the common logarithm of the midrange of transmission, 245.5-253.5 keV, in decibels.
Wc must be 20.5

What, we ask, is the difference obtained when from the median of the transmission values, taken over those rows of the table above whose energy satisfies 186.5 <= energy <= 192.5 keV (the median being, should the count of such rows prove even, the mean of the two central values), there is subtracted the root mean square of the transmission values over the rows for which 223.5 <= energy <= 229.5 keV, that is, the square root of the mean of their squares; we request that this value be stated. 23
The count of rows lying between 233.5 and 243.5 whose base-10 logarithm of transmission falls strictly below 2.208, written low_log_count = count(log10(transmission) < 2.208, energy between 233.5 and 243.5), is 10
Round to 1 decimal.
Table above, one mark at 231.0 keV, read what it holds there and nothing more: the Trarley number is 155.9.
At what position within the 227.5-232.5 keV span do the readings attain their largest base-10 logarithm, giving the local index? 229.0 keV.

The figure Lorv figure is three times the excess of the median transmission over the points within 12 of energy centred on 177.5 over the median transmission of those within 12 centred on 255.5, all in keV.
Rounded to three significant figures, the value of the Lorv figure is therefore 120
